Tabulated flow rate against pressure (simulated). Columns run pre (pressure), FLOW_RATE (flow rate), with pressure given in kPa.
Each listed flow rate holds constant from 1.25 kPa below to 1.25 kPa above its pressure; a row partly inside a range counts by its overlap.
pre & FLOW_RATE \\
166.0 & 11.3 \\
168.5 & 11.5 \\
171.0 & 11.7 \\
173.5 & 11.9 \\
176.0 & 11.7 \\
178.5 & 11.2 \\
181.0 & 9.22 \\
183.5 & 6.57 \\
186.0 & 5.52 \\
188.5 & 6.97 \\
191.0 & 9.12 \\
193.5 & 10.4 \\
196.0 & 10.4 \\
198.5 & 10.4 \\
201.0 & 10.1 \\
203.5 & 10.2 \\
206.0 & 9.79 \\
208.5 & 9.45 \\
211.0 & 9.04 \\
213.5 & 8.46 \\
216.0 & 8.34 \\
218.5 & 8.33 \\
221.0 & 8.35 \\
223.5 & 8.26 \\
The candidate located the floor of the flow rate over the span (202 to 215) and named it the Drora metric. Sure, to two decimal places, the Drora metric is 8.46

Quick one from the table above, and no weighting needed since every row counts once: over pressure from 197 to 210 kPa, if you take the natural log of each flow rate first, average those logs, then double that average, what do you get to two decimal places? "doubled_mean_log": 4.60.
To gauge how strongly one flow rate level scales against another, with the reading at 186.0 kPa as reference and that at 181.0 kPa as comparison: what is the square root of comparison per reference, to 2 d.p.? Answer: 1.29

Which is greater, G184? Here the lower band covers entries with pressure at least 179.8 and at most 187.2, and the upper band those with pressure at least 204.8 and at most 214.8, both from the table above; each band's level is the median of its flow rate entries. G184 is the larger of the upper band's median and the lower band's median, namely 9.2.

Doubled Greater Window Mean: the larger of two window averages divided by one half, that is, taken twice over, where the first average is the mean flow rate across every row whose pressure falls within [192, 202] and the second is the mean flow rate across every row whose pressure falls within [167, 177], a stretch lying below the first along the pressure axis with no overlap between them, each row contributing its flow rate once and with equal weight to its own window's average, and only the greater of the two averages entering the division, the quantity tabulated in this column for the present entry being 23.4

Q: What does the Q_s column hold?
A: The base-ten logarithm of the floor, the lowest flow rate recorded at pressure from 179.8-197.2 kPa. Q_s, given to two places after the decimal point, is 0.74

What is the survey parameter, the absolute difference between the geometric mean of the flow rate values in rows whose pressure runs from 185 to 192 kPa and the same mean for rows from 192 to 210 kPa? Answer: 3.0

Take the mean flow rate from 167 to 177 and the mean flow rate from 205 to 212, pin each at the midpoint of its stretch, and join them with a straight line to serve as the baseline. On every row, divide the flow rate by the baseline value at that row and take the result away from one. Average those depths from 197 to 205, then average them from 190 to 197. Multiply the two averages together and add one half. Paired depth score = 0.499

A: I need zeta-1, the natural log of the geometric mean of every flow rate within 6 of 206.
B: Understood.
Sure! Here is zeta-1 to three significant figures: 2.27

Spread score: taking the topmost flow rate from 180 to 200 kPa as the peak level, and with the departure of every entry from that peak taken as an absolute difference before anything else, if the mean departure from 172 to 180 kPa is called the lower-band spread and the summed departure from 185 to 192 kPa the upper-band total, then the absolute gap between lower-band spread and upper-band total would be 8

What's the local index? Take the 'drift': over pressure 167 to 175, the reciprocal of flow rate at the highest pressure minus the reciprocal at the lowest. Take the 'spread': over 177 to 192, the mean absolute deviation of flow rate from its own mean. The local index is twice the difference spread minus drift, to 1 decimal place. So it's 3.5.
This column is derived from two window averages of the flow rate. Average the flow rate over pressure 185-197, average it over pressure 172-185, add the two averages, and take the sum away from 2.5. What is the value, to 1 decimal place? -16.1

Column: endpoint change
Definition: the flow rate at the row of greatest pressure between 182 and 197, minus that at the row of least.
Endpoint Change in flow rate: 3.8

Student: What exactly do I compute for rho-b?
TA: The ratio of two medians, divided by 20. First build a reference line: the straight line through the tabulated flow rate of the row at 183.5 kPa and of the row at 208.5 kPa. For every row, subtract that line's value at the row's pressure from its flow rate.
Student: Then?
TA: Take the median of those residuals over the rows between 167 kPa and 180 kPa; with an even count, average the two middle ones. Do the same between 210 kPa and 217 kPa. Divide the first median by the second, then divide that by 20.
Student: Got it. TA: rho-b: -0.21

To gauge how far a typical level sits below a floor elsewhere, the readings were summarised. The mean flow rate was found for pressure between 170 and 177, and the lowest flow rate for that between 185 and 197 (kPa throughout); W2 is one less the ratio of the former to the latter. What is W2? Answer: -1.1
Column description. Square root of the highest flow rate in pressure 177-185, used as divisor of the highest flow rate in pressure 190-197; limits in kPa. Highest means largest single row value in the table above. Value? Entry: 3.11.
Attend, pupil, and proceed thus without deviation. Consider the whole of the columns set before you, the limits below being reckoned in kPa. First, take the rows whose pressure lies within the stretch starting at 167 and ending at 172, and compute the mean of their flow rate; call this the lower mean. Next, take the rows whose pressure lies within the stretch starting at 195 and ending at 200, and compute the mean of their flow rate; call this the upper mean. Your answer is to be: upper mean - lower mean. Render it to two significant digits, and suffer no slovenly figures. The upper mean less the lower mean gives -1.2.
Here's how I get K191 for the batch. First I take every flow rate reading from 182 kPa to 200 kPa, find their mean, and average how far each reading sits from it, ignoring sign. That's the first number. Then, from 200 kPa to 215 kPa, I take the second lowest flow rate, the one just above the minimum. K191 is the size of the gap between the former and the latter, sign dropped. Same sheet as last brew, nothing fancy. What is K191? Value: 7.2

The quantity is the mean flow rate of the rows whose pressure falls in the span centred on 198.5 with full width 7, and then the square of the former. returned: 106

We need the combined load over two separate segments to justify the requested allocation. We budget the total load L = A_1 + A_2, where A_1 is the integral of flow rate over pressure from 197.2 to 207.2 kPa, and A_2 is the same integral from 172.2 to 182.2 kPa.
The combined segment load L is 211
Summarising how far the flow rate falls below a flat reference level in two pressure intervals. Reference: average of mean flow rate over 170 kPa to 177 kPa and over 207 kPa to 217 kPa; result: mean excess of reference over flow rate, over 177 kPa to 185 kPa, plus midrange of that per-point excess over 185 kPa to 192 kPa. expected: 4.3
